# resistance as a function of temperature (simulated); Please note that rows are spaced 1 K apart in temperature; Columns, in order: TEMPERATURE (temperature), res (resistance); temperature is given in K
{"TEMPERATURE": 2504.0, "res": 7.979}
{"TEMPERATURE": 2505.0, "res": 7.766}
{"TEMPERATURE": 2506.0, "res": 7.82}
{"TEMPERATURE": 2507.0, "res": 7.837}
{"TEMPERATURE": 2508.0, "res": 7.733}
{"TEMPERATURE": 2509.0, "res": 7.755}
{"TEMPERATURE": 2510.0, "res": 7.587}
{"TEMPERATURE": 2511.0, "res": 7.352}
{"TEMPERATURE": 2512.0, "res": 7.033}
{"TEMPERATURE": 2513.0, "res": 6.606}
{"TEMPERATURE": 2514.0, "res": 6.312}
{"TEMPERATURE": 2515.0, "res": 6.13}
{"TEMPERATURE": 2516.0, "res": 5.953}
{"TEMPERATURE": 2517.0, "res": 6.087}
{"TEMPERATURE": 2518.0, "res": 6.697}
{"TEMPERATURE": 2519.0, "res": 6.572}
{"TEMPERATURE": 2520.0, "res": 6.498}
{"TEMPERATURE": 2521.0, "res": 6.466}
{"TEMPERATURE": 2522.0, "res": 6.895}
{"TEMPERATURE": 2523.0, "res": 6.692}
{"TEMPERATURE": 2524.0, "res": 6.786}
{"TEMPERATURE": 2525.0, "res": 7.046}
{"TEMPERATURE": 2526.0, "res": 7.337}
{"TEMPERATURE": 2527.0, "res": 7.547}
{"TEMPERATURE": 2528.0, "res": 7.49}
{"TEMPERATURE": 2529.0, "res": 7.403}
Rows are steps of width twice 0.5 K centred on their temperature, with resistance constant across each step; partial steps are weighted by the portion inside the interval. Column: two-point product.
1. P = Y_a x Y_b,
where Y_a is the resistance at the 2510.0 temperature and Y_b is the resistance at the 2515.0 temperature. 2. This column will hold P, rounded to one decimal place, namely 46.5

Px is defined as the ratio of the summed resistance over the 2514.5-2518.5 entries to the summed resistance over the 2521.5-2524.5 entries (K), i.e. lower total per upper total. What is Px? 1.2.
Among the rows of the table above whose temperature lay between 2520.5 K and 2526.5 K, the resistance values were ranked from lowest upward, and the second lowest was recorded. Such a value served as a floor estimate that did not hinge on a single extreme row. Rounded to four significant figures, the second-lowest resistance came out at 6.692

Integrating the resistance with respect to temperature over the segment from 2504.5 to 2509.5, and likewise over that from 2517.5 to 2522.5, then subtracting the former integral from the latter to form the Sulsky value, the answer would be -5.8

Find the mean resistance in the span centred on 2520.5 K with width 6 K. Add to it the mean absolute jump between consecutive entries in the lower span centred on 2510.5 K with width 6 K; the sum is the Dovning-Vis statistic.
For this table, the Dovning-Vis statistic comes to 6.9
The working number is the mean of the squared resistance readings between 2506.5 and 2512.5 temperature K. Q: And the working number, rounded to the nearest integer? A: 57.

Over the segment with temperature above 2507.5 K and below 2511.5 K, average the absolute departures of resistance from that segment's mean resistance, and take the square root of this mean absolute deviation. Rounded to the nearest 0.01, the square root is 0.37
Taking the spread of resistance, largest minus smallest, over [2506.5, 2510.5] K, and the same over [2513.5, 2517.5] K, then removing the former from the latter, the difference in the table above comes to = 0.11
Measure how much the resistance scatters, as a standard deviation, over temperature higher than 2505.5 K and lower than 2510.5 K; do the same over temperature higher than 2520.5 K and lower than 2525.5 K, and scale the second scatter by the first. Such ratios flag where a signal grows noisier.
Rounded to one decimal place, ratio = 2.2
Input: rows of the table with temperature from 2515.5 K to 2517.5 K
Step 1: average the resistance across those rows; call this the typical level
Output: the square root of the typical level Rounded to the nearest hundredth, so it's 2.45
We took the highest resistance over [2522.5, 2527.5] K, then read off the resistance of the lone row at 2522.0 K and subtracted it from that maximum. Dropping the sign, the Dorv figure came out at 0.65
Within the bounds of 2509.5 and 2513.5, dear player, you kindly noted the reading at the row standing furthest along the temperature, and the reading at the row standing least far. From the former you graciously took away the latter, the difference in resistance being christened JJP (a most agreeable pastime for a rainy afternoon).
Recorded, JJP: -1.0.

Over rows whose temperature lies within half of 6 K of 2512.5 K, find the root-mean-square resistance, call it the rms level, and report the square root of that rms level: 2.62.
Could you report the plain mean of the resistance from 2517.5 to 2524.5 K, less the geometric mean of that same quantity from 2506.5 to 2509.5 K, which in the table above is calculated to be -1.1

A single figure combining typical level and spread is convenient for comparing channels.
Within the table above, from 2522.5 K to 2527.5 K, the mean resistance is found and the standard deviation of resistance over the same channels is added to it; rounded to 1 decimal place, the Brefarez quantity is 7.4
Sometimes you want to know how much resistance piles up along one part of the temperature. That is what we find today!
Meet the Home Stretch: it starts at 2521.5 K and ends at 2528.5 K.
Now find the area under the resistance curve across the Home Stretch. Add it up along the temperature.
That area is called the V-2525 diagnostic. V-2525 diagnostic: 50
